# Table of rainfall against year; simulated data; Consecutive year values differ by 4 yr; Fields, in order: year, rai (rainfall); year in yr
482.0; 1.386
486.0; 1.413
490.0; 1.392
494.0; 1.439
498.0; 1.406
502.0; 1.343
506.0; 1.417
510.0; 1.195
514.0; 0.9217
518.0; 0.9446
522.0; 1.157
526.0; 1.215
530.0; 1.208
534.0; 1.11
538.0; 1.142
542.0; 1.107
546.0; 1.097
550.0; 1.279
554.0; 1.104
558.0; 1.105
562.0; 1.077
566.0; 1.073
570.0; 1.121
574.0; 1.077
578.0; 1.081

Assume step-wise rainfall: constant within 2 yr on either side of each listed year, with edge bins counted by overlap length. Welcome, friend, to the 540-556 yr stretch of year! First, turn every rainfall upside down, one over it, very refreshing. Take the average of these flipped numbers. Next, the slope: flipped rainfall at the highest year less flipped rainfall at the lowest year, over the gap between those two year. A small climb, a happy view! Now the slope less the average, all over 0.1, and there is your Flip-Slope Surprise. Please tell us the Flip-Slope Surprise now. -8.8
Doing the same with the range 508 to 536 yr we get -9.1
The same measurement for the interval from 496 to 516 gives -7.9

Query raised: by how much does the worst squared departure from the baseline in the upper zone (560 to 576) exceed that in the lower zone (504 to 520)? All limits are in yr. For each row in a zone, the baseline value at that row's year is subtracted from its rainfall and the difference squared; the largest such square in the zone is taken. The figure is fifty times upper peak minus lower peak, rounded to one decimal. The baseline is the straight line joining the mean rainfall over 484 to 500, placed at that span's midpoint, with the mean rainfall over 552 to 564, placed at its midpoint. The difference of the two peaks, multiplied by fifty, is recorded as -7.1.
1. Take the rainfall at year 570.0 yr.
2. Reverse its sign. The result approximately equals -1.12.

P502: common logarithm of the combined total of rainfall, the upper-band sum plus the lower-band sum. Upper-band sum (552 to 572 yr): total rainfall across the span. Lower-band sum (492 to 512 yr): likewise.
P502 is 1.09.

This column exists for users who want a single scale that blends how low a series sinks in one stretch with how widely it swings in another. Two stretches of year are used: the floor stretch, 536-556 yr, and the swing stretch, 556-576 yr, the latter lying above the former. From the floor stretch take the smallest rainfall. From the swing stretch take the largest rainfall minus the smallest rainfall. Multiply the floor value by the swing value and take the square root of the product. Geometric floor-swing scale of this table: 0.23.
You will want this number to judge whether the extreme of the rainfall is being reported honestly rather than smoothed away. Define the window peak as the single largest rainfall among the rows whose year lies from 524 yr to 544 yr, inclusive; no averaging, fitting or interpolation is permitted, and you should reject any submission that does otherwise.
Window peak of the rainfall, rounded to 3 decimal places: 1.215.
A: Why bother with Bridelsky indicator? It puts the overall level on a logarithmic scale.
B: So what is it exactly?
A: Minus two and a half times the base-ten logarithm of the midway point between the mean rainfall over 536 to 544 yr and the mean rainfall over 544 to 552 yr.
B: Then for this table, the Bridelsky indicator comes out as -0.16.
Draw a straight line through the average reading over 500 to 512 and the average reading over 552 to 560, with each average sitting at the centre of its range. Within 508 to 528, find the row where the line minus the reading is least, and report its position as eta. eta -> 526.0 yr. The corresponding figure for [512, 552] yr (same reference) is 550.0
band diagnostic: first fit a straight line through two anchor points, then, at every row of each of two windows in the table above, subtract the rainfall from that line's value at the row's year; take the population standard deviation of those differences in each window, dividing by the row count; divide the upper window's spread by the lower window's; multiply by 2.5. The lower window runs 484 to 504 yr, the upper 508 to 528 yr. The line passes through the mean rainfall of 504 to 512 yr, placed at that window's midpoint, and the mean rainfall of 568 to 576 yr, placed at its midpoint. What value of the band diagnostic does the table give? 12.7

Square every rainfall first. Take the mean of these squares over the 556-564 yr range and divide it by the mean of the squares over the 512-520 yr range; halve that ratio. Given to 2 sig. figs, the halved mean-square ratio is 0.68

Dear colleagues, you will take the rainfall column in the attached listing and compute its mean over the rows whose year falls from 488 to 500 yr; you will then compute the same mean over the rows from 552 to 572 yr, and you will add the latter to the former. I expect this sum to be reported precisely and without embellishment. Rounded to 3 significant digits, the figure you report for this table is 2.51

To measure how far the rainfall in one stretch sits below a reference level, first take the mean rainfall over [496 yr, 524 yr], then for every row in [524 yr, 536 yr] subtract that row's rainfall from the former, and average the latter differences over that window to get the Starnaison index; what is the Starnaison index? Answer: 0.0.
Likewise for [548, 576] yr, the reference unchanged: 0.1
